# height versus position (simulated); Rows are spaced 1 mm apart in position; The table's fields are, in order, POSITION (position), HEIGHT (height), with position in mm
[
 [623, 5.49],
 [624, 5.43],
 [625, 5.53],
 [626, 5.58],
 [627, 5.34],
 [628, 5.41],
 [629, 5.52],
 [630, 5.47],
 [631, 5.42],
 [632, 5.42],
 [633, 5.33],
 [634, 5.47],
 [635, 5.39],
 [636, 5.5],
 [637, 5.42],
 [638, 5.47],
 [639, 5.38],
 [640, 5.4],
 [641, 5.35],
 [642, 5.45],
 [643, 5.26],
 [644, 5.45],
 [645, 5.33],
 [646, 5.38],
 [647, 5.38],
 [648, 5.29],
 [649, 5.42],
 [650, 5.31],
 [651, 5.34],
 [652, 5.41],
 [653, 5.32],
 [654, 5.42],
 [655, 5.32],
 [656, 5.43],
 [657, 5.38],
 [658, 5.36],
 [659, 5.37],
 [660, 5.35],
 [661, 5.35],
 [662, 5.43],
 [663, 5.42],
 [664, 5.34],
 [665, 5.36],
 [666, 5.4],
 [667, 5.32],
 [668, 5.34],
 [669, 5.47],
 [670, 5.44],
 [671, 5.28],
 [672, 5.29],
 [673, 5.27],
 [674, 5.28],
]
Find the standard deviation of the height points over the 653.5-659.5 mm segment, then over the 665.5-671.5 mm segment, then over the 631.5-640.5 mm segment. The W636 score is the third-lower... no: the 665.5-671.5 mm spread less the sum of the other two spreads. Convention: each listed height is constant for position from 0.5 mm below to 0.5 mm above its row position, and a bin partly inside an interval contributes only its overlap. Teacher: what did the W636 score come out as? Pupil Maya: -0.02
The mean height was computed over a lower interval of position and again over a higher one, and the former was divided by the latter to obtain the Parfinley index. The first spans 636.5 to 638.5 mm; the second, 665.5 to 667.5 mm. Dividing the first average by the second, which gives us 1.02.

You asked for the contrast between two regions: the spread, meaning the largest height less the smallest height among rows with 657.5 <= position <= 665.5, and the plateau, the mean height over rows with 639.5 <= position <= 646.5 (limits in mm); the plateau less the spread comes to 5.28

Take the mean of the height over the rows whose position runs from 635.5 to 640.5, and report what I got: 5.43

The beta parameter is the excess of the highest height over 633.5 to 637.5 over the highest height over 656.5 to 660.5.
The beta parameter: 0.12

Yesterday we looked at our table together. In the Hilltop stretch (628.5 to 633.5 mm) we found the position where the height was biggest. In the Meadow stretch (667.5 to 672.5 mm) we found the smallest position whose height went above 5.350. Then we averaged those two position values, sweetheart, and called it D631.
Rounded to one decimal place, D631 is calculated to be 649.0 mm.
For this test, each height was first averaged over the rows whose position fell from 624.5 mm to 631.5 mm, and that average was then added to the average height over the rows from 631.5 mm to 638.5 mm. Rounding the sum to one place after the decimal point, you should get 10.9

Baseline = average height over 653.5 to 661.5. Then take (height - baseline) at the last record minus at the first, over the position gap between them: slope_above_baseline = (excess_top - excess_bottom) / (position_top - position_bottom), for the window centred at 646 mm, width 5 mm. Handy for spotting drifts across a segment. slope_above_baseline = -0.04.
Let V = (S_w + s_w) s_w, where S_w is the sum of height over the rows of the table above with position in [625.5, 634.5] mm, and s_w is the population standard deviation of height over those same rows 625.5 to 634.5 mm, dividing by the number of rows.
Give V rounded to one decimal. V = 3.7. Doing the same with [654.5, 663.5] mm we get 1.8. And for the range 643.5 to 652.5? 2.5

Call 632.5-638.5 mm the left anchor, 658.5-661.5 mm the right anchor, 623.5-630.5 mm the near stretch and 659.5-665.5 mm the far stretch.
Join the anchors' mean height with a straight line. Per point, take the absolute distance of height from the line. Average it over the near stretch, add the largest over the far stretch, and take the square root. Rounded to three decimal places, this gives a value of 0.384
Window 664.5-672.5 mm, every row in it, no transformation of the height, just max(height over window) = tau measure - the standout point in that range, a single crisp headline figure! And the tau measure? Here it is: 5.47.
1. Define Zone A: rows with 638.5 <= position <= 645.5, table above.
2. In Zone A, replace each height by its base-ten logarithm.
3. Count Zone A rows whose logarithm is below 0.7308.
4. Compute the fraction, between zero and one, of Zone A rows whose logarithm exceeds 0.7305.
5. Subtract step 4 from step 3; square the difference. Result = 12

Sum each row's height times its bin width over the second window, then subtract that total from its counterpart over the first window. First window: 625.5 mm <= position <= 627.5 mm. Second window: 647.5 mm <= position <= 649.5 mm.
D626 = 0.21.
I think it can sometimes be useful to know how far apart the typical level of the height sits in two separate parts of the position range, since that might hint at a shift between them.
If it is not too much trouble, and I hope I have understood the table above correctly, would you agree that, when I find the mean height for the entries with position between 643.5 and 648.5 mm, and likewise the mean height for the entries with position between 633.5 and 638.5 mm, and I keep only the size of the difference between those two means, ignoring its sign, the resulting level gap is 0.08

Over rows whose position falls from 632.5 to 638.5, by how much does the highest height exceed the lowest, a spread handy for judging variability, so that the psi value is 0.17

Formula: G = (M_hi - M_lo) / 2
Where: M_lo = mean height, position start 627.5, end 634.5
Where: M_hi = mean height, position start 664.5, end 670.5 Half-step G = -0.02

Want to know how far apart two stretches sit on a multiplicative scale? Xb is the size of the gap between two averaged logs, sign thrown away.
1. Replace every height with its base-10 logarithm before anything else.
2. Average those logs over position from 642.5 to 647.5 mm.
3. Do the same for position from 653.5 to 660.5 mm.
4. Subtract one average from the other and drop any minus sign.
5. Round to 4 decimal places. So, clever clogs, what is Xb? 0.0013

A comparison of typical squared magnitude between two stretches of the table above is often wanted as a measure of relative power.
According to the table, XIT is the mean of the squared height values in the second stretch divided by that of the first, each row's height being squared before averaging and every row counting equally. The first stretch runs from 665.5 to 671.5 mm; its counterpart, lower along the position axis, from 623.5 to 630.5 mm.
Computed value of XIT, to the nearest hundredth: 1.04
